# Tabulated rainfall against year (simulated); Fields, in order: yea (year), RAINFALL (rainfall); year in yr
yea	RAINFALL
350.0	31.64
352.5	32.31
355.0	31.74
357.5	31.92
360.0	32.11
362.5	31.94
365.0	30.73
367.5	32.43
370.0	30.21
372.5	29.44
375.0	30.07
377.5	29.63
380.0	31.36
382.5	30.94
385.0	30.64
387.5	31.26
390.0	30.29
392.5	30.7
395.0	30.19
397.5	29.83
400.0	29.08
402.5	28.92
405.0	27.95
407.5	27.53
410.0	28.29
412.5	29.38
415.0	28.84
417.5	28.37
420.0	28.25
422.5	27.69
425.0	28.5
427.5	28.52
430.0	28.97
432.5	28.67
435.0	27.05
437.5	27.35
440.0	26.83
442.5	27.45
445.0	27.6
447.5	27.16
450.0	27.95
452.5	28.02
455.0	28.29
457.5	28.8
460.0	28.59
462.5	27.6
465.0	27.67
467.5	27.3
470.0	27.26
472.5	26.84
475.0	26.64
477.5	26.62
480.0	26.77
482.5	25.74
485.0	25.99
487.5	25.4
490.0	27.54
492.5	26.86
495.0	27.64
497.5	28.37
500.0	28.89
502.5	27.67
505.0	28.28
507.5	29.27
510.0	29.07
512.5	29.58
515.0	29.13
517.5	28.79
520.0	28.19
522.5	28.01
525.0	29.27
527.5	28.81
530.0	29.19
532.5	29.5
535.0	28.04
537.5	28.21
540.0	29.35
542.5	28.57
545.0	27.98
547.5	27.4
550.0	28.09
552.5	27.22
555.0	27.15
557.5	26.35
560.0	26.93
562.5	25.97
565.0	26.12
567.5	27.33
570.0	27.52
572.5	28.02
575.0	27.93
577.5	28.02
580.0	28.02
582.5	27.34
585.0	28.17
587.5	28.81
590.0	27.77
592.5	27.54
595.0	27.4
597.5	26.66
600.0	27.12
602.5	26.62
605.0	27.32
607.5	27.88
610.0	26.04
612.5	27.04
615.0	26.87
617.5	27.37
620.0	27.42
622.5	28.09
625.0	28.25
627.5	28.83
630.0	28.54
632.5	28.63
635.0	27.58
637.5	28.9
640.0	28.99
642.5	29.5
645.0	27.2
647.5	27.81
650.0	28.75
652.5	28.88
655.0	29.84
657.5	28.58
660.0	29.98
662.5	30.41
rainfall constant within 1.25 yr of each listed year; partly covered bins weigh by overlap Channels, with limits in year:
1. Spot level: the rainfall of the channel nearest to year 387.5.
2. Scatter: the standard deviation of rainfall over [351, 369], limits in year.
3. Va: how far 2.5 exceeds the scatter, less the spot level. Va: -29.3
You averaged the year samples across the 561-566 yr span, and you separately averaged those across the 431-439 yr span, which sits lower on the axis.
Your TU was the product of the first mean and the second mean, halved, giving 361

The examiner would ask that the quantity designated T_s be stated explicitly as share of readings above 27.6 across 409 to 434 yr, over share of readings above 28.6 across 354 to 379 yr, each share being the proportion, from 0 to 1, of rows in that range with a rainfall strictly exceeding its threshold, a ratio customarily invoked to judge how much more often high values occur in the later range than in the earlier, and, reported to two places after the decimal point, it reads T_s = 1.00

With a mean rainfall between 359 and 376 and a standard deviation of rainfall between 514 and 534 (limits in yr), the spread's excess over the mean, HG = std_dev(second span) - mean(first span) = -30.5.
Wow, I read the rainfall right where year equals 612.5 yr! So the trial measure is 27.04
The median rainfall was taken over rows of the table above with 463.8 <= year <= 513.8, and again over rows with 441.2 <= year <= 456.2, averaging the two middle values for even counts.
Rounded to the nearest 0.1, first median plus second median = 55.2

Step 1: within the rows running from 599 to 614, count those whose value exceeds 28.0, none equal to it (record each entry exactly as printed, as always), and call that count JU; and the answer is 0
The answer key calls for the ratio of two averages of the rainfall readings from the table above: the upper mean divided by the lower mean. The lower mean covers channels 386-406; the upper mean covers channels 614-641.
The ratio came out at 0.94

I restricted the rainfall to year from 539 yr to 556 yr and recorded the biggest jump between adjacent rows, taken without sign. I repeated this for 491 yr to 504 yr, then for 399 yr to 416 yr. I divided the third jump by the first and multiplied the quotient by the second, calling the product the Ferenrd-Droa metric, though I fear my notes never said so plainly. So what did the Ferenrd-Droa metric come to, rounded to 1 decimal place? 1.5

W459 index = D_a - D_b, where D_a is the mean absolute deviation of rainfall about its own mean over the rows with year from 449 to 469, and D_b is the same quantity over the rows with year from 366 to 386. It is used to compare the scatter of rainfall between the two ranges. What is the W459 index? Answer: -0.35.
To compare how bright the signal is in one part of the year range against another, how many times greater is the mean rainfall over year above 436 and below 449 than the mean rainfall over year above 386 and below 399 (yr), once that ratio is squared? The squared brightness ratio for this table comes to 0.80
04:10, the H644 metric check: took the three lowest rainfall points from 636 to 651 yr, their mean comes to 27.9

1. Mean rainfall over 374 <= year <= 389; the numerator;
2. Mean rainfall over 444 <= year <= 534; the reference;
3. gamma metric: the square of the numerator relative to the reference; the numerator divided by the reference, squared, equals 1.21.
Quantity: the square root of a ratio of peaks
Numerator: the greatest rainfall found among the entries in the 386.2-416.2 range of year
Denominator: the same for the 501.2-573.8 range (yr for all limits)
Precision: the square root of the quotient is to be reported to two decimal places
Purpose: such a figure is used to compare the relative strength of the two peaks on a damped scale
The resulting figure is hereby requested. 1.03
